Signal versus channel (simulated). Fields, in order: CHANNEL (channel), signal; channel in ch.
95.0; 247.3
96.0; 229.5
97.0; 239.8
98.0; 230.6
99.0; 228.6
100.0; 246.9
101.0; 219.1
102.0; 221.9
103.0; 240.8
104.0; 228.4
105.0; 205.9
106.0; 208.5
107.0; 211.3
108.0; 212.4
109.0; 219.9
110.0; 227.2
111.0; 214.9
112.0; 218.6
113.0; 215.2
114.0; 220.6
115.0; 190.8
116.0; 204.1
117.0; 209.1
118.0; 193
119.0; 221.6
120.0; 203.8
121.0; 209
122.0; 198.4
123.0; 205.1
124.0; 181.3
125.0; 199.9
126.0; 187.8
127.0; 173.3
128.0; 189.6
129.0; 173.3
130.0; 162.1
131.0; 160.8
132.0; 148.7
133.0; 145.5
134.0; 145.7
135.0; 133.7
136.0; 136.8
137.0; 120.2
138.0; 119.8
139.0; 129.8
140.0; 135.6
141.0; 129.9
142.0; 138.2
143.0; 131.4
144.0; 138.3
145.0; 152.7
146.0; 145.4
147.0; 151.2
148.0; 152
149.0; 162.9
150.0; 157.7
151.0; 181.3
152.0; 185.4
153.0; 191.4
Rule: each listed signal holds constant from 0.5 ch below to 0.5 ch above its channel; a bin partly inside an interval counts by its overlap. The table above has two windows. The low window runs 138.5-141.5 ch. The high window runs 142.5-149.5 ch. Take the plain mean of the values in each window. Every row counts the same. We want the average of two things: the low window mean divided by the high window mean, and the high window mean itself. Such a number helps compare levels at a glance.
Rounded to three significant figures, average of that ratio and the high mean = 74.3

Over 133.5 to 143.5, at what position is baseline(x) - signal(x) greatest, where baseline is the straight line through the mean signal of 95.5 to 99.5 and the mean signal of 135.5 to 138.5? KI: 137.0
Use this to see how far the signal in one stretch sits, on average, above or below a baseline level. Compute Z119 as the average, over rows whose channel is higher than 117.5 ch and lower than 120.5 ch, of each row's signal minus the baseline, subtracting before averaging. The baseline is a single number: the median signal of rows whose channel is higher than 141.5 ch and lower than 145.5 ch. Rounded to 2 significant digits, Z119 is 68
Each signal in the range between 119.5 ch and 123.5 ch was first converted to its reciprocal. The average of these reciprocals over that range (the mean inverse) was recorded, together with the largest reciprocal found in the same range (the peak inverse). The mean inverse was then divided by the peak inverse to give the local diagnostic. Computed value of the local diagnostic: 0.973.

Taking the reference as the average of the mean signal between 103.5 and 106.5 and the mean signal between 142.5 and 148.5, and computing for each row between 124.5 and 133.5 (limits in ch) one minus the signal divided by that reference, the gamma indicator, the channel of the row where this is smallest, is 125.0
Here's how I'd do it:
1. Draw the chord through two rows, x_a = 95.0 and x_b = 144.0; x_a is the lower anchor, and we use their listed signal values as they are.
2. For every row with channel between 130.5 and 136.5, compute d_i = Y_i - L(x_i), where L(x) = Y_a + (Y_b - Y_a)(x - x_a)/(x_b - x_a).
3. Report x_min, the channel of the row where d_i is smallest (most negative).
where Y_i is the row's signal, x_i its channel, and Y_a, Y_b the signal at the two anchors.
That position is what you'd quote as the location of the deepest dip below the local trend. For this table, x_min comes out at 135.0 ch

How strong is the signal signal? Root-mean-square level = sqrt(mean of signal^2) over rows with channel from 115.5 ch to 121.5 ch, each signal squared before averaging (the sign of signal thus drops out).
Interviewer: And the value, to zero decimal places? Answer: 207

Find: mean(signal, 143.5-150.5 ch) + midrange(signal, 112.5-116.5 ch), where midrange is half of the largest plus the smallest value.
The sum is 357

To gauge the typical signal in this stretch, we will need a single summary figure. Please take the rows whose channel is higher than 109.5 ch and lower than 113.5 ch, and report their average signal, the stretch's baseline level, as 219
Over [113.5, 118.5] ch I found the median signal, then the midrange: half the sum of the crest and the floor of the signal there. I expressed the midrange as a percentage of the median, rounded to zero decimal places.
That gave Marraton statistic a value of 101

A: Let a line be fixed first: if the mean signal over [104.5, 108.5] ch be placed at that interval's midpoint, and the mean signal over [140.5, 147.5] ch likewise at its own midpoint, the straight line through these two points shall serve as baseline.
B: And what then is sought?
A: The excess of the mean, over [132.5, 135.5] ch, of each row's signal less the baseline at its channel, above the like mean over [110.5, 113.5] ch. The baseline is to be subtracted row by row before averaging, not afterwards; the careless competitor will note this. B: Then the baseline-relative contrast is -34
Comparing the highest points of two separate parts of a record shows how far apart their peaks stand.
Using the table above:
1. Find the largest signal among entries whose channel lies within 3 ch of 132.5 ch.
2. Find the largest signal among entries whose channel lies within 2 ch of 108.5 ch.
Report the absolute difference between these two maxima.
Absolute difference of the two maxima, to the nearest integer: 65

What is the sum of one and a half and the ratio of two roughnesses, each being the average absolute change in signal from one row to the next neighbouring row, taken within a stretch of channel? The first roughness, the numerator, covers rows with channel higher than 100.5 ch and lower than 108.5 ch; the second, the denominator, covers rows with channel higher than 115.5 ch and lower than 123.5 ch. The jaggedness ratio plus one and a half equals 2.2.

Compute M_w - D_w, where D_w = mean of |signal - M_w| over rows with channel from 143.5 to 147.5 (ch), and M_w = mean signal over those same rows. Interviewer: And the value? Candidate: 142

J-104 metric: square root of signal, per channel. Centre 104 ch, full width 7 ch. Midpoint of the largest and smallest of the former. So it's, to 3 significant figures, 14.9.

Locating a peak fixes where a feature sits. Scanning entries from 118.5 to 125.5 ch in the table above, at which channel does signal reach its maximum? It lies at 119.0 ch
